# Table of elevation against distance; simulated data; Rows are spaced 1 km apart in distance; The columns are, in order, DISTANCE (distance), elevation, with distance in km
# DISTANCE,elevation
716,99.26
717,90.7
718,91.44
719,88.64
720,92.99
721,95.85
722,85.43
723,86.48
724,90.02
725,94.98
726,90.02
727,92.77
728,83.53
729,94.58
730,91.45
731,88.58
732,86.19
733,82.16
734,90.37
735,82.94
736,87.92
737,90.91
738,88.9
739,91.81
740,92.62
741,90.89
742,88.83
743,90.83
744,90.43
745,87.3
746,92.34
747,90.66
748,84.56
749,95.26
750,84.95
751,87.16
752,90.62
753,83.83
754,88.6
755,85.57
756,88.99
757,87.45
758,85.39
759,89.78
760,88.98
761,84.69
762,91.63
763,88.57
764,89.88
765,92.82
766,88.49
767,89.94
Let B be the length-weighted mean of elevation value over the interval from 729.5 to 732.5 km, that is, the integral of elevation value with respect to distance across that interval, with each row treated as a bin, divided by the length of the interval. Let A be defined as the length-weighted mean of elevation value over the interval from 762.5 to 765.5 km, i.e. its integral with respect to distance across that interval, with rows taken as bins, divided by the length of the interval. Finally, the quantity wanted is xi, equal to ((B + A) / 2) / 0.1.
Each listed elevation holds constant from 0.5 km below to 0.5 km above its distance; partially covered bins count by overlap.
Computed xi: 896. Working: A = 90.4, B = 88.7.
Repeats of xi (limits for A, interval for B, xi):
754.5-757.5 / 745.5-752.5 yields 884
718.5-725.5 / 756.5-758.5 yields 885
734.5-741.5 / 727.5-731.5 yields 895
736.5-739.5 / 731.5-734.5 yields 884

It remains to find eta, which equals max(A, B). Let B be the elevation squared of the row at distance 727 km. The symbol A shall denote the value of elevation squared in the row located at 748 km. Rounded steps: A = 7150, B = 8606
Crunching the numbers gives 8606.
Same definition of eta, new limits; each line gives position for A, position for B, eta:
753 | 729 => 8945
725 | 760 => 9021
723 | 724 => 8104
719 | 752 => 8212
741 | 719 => 8261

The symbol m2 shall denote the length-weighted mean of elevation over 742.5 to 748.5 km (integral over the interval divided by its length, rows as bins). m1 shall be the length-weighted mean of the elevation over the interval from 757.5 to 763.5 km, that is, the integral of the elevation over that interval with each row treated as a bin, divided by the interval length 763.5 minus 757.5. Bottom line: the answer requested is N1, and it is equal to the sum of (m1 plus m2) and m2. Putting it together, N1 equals 267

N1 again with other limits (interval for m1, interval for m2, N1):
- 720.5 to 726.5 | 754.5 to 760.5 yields 266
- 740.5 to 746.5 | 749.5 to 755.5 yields 264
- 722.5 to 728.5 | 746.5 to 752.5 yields 267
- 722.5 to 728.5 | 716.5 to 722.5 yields 271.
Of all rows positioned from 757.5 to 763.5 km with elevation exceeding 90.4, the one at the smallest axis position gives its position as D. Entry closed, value 762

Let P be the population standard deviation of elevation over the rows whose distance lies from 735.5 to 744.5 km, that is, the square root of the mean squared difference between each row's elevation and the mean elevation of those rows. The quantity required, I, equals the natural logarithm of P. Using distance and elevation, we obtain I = 0.36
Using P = 1.4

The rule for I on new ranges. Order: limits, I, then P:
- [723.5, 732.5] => 1.27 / 3.6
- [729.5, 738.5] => 1.15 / 3.2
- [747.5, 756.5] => 1.23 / 3.4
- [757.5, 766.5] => 0.90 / 2.5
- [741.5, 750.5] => 1.18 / 3.3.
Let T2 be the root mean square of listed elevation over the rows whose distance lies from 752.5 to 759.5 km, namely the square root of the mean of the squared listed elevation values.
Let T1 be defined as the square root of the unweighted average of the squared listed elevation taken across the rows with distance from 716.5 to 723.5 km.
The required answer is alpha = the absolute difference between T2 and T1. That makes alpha 3.2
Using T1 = 90.3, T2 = 87.1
